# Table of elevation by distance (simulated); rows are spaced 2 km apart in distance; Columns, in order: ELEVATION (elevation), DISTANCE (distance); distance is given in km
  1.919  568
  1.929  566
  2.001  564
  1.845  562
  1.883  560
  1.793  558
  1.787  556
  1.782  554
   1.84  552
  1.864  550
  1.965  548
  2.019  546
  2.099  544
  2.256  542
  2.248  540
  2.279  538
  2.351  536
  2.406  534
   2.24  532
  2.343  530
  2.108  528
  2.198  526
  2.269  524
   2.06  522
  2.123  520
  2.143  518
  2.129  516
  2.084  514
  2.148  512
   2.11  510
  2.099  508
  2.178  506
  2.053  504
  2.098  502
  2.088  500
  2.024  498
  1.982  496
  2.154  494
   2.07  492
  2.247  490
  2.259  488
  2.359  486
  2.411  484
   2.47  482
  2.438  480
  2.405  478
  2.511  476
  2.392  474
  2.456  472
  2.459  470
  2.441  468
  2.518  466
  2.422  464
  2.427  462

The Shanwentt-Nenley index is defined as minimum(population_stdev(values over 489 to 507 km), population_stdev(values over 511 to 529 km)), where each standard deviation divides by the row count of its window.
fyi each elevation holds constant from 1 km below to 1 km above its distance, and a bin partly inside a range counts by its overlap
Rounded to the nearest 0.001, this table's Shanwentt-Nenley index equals 0.059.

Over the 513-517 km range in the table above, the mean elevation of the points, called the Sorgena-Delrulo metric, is 2.11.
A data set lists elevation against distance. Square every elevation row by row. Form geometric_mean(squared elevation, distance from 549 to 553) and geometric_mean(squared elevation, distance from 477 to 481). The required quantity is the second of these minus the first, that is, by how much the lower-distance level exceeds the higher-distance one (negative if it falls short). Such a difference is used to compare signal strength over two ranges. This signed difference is 2.4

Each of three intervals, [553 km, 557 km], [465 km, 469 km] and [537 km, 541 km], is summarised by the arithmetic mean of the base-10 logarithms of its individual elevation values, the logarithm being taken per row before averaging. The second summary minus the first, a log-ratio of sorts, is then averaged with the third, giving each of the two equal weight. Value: 0.249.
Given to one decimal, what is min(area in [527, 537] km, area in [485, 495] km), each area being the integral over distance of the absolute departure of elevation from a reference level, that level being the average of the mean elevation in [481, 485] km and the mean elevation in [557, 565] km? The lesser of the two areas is 1.0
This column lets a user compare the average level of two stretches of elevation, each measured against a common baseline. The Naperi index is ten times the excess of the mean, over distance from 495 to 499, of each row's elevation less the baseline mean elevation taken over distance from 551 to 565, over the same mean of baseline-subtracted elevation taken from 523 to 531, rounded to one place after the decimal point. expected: -2.3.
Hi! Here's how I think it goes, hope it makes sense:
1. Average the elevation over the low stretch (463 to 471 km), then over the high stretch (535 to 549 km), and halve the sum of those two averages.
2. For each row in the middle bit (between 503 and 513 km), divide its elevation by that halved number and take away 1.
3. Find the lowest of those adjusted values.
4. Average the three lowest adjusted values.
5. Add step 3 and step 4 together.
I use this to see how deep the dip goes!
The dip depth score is -0.21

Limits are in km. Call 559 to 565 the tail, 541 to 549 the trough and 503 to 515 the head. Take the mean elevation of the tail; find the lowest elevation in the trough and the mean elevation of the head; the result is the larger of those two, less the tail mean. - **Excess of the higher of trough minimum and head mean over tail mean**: 0.202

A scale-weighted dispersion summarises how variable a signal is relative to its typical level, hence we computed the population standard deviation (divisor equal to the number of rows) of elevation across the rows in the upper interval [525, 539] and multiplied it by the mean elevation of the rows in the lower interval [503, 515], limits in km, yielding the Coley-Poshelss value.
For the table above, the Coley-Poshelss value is 0.20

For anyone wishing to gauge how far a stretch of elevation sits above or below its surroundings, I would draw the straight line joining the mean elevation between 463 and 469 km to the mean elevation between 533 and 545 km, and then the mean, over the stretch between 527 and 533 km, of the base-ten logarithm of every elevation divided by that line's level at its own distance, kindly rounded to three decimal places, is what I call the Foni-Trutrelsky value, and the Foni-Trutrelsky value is -0.013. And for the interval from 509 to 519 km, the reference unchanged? -0.042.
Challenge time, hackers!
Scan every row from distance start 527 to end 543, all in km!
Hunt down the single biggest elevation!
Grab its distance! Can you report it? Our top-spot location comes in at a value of 534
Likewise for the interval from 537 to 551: 538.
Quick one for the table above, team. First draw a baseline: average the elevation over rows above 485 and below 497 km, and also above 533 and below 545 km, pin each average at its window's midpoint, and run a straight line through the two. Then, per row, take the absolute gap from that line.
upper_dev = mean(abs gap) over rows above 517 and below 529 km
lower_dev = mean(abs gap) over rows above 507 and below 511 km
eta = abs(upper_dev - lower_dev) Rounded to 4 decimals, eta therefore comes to 0.0096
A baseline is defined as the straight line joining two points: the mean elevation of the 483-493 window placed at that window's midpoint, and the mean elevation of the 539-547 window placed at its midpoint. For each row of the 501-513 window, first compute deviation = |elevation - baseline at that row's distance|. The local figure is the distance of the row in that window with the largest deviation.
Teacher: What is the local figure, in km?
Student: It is 504 km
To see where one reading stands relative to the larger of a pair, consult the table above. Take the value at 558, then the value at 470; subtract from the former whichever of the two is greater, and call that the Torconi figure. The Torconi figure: -0.67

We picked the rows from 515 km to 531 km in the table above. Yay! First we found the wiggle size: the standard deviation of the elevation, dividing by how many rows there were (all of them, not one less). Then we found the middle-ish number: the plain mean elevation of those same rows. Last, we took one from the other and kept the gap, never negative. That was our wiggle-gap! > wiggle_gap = 2.08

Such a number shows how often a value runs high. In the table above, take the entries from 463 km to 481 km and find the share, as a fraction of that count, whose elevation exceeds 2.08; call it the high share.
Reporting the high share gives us 1.0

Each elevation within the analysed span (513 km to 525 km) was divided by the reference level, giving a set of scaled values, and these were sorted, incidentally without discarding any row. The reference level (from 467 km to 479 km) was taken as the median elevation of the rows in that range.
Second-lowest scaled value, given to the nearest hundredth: 0.85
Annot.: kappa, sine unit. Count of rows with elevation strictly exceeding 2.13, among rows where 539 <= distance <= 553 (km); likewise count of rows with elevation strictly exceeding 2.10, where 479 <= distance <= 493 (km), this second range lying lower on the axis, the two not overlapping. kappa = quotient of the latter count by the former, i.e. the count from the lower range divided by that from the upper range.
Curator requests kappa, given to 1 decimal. 3.0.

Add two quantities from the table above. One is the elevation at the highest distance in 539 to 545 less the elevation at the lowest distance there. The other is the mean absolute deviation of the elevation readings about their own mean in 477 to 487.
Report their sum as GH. -0.12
